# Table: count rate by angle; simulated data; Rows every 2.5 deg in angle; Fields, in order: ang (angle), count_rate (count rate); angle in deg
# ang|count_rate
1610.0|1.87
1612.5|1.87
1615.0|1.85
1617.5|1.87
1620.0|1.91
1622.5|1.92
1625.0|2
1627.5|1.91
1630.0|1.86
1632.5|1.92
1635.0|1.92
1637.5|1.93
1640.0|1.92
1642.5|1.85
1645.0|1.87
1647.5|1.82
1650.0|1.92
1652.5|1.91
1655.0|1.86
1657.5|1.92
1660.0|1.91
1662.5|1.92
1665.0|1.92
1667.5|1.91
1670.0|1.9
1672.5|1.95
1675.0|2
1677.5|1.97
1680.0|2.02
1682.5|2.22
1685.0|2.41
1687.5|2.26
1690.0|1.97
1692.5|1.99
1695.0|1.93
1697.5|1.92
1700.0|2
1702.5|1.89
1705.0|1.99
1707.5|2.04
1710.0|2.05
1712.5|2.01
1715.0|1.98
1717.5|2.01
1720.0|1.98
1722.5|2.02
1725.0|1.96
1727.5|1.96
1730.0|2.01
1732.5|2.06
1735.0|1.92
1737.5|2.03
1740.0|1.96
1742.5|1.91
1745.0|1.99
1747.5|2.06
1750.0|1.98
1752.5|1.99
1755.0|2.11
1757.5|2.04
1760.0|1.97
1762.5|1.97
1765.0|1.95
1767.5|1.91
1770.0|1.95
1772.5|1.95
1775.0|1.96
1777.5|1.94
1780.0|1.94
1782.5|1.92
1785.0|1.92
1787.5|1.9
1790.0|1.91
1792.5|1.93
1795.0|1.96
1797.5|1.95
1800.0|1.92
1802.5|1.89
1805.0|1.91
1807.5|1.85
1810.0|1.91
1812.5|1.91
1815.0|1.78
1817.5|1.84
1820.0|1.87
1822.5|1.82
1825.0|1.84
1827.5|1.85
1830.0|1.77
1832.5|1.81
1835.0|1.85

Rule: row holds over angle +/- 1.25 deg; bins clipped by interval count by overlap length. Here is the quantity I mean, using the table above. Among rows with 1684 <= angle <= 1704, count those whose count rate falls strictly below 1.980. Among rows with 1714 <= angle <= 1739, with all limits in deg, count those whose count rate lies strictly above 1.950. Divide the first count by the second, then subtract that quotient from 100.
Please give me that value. 99.6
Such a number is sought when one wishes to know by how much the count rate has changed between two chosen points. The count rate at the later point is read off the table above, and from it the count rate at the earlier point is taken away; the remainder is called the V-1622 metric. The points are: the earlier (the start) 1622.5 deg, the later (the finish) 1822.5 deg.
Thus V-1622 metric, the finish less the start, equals -0.10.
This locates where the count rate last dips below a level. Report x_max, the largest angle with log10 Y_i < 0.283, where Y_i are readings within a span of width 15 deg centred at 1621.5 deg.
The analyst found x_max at 1627.5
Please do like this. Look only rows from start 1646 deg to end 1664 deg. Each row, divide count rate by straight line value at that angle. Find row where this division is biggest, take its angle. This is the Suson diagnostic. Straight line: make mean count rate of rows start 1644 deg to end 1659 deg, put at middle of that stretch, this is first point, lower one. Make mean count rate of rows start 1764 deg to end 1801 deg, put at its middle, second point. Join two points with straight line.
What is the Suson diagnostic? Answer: 1650.0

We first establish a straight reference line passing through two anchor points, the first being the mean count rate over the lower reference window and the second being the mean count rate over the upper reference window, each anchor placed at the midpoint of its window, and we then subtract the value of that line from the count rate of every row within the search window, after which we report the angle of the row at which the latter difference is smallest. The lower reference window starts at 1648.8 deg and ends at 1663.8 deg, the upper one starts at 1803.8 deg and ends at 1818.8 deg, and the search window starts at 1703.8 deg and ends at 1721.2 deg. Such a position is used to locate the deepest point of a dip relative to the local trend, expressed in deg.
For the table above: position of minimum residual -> 1715.0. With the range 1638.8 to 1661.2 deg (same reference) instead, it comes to 1647.5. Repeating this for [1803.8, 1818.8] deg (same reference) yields 1815.0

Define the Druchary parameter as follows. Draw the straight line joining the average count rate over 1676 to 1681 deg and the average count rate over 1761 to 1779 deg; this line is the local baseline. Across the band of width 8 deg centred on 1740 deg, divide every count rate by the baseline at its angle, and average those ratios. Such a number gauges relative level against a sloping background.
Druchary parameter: 1.00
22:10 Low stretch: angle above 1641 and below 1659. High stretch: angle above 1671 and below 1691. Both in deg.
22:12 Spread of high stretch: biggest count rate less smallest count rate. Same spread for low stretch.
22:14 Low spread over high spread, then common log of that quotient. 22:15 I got -0.7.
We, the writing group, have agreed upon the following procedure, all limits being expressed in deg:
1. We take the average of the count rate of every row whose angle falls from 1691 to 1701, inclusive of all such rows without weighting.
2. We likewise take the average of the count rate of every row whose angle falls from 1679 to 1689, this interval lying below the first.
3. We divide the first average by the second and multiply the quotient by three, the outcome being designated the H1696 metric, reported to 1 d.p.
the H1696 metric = 2.6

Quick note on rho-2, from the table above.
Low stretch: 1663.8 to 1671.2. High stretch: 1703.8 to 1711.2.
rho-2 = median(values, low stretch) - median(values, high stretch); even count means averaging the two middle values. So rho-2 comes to -0.13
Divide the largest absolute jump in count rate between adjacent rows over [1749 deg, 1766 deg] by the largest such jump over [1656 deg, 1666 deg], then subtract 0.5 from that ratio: 11.5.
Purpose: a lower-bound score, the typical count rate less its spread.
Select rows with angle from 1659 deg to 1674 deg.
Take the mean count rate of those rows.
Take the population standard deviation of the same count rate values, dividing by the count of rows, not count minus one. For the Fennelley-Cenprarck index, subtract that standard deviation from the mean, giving 1.90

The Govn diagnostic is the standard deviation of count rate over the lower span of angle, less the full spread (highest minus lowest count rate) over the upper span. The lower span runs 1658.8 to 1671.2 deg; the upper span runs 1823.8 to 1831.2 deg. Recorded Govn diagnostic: -0.07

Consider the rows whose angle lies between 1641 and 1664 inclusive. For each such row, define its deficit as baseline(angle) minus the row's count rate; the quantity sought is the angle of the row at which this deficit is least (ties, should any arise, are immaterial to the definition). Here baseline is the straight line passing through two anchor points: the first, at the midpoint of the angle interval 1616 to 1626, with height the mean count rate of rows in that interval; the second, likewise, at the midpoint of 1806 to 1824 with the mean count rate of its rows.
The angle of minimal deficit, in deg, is 1662.5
